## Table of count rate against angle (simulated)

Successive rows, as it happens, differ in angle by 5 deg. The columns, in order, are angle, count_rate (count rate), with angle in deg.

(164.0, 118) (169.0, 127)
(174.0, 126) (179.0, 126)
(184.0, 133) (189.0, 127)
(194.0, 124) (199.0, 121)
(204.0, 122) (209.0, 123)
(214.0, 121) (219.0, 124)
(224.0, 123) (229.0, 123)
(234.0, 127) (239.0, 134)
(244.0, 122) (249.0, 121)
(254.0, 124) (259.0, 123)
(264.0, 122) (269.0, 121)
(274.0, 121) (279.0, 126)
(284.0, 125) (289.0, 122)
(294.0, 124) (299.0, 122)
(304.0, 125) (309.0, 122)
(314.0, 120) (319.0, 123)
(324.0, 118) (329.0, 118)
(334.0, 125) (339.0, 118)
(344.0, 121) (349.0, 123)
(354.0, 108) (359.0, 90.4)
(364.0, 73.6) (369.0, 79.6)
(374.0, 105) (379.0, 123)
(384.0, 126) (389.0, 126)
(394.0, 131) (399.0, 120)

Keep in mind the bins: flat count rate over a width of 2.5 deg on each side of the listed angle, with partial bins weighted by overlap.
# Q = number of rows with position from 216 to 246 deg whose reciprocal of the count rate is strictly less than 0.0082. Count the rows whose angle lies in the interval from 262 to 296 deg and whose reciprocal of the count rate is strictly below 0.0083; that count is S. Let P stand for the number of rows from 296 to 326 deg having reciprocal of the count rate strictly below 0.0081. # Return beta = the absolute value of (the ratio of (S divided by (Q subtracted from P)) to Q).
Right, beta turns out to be 0.23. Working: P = 1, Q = 6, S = 7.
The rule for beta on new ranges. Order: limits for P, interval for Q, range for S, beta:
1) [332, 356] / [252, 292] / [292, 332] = 0.17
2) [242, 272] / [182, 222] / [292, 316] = 0.13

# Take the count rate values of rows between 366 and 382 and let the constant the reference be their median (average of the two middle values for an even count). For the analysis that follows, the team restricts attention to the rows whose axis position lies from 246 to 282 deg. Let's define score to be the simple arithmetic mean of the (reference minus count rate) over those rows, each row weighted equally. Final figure -17.6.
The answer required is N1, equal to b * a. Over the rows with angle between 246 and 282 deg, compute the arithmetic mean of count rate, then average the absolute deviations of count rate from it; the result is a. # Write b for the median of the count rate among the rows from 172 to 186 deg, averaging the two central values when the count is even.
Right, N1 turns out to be 190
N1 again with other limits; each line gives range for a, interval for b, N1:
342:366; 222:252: 2086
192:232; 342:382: 103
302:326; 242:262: 255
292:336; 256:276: 261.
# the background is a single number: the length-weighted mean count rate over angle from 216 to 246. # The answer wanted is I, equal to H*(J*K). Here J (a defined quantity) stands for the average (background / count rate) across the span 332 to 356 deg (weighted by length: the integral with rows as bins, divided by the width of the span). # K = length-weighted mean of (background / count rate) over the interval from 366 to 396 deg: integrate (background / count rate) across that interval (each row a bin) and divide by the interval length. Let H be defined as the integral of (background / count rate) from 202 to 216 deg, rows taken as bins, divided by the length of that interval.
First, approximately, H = 1.03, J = 1.06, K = 1.14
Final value 1.23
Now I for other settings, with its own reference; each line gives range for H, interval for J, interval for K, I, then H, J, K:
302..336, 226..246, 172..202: 1.02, 1.03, 0.99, 1.00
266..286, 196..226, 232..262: 1.05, 1.02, 1.03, 1.00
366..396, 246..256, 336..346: 1.22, 1.14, 1.03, 1.05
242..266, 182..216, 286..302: 1.06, 1.03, 1.01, 1.02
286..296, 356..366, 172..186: 1.52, 1.02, 1.52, 0.98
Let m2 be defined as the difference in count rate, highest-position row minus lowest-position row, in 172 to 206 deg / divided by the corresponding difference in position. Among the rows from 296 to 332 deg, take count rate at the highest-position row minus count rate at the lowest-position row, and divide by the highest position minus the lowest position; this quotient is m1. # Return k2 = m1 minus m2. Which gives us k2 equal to 0.00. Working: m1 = -0.13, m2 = -0.13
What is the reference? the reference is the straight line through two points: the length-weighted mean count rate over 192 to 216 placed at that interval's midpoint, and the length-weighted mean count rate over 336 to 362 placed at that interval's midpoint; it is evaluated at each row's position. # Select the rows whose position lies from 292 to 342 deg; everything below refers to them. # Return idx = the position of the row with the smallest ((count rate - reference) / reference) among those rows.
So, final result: 324.0 deg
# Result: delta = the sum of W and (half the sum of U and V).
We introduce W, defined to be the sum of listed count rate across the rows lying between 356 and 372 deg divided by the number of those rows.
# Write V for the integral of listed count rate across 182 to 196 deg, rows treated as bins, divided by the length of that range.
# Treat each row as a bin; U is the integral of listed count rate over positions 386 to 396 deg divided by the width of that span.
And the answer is 209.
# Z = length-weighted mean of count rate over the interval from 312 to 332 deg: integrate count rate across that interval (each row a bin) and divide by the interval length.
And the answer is 120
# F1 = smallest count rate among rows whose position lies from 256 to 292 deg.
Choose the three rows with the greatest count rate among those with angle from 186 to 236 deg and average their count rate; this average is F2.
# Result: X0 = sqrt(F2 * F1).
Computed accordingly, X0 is 123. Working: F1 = 121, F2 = 126.0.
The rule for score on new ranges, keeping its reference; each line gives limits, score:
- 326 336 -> -16.5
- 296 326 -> -16.7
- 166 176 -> -21.5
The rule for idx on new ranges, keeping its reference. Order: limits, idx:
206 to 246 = 214.0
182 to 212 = 199.0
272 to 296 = 274.0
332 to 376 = 364.0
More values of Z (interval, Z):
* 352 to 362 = 97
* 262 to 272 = 121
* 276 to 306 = 124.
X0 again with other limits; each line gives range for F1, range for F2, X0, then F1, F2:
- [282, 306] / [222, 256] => 125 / 122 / 128.3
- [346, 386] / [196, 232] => 95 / 73.6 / 123.3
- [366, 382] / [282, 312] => 100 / 79.6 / 124.7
